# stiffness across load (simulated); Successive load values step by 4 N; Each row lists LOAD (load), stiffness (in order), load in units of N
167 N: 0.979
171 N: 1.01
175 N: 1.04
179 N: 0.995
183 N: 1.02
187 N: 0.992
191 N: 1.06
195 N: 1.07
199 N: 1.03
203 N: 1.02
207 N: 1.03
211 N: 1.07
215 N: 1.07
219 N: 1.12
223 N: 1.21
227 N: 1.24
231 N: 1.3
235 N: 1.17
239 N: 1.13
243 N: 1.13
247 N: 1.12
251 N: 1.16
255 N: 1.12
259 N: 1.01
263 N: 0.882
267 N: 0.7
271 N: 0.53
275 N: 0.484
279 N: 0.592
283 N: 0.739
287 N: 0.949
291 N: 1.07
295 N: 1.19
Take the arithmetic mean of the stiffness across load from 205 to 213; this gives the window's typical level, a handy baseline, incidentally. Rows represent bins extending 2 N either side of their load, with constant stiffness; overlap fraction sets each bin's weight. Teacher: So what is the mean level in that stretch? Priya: 1.05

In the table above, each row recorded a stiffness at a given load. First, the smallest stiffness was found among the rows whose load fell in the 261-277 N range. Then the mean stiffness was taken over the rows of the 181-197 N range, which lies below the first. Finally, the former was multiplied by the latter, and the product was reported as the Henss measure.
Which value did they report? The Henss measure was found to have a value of 0.50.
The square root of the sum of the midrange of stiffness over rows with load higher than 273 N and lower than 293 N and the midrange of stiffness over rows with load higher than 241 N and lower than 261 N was 1.36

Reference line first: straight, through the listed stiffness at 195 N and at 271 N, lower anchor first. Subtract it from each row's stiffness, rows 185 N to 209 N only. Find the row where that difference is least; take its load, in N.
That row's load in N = 187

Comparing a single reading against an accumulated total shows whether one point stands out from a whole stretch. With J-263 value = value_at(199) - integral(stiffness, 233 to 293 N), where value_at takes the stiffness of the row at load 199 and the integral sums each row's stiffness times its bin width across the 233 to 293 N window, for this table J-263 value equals -54.1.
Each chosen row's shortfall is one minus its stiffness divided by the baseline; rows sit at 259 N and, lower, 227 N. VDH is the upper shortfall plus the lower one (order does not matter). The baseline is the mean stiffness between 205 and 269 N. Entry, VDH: -0.06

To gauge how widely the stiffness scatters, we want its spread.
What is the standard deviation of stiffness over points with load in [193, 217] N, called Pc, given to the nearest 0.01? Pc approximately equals 0.02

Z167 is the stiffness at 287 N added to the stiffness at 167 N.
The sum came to 1.9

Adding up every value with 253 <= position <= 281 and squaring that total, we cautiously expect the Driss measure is 28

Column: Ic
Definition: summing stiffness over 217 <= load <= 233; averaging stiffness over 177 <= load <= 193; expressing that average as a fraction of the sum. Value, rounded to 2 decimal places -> 0.21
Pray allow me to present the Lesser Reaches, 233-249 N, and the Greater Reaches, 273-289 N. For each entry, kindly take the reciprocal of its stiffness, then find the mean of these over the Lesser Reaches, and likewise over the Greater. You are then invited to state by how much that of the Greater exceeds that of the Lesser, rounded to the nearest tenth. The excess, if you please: 0.7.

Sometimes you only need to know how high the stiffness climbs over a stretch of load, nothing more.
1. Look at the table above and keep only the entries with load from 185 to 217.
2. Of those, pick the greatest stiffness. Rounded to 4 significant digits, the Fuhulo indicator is 1.070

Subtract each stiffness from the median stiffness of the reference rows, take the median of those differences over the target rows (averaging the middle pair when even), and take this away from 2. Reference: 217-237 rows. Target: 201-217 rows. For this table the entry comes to 1.84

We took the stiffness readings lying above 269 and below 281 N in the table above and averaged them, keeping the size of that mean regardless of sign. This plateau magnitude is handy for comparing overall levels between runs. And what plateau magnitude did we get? 0.54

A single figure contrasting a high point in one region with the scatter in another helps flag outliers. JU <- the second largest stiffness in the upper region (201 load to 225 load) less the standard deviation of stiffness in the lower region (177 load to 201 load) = 1.09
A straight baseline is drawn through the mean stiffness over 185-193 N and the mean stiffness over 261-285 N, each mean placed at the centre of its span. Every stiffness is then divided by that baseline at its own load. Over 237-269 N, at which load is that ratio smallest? 267 N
